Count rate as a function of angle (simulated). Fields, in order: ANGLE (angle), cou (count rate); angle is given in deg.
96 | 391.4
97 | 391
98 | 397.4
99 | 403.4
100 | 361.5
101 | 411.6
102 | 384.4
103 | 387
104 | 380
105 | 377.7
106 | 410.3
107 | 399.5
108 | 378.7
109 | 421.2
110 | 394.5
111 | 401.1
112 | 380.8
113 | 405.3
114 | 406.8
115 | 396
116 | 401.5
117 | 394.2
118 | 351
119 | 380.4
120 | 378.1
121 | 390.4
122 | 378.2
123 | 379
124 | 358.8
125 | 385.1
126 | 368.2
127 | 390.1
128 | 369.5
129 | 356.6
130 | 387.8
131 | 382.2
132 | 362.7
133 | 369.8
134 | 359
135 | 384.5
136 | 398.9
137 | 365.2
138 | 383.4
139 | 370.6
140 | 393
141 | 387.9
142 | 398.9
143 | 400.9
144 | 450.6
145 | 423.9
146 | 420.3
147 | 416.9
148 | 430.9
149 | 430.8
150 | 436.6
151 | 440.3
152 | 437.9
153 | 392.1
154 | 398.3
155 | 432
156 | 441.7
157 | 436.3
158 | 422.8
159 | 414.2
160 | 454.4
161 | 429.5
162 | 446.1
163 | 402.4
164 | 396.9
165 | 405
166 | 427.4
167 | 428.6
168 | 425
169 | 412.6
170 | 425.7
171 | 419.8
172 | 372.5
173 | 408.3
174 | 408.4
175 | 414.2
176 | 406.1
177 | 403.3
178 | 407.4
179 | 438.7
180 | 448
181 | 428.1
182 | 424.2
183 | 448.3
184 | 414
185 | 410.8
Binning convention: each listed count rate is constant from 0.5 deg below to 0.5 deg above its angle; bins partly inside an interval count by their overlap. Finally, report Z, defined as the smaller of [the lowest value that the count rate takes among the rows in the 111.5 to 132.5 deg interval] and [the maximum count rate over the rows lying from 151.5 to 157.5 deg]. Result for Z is 351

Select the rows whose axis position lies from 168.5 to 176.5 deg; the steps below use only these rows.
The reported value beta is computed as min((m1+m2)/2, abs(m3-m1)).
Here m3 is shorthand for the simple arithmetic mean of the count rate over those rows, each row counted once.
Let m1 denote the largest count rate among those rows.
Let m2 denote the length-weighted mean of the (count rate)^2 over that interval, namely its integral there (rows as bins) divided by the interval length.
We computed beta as 17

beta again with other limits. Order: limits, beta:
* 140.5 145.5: 38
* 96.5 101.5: 19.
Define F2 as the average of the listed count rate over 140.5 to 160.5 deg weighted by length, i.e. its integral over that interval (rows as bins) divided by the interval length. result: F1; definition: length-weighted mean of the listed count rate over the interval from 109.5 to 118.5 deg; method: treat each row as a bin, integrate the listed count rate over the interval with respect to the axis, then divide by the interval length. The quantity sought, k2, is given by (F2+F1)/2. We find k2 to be 408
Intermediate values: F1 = 392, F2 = 423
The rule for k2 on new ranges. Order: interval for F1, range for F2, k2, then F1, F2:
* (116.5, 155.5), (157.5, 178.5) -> 404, 393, 416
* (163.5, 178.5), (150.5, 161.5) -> 419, 411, 427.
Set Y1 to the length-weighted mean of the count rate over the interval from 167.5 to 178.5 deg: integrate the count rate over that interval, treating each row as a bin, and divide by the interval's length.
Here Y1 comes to 409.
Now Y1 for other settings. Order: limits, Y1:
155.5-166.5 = 425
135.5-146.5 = 399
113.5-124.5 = 383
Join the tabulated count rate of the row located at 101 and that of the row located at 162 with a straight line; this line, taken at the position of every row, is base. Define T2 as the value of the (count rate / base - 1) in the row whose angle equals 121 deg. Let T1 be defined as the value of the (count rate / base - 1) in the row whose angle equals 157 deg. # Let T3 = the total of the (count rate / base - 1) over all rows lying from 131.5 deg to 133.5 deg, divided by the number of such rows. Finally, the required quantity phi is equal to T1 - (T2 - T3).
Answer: -0.09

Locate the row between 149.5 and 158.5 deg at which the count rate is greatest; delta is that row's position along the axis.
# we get 156 deg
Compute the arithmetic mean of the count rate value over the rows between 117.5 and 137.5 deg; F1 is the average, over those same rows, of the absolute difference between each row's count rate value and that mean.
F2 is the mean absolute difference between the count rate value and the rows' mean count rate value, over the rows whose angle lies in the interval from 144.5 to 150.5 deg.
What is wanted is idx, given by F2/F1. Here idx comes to 0.55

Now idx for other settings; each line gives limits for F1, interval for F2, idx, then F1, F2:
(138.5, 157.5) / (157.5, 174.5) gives 0.73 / 19.4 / 14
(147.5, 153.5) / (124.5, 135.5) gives 0.89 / 12.0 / 11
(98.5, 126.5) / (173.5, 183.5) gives 1.08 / 13.7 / 15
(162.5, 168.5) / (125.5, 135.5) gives 0.82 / 12.8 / 10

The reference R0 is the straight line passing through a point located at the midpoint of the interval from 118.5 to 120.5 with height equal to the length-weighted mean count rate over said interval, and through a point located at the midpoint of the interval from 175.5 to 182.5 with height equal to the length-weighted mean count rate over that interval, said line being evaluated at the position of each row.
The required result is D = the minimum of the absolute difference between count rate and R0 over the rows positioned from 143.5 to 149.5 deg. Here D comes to 17.8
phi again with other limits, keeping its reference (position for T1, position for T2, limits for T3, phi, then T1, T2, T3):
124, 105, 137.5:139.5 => -0.20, -0.155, -0.09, -0.129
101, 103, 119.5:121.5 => -0.03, 0.000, -0.06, -0.091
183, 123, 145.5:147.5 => 0.04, -0.021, -0.11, -0.043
